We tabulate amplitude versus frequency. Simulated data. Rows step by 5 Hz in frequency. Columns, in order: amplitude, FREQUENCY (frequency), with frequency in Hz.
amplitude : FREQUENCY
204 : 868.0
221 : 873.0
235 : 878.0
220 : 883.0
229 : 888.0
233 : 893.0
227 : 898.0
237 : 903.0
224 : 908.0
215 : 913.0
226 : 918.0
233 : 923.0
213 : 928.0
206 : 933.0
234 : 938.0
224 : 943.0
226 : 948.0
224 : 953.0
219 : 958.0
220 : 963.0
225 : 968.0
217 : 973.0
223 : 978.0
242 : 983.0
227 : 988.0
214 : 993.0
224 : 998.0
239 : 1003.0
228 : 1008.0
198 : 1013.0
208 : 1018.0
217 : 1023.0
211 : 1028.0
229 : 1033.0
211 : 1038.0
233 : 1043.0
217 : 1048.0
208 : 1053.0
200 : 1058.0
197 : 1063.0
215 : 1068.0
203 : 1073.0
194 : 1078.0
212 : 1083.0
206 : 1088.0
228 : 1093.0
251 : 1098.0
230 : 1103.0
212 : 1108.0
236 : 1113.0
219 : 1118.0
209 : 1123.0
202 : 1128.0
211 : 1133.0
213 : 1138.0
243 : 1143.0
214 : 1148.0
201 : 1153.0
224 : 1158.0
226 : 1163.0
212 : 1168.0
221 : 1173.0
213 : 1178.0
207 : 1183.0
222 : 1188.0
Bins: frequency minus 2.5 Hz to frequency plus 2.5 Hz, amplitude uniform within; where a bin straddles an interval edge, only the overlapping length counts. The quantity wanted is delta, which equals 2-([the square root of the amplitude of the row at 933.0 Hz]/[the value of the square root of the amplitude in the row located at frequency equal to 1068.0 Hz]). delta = 1.02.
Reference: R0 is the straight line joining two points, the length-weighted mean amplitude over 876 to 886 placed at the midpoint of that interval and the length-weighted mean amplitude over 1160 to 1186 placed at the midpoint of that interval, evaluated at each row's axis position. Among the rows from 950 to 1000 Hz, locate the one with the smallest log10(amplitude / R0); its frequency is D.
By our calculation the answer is 993.0 Hz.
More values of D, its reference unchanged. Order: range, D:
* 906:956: 933.0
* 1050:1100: 1078.0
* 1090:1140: 1128.0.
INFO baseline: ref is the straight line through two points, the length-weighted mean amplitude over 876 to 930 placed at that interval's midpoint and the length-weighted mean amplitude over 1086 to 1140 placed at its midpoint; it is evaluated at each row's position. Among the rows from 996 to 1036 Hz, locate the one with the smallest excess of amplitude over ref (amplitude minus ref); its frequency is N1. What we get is 1013.0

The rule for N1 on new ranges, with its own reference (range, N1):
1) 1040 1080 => 1078.0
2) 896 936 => 933.0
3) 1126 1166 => 1153.0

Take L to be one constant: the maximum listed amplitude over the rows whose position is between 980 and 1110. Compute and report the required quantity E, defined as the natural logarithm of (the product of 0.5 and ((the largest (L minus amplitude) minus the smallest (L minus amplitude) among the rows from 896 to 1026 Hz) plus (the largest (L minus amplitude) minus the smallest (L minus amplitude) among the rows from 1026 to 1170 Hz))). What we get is 3.92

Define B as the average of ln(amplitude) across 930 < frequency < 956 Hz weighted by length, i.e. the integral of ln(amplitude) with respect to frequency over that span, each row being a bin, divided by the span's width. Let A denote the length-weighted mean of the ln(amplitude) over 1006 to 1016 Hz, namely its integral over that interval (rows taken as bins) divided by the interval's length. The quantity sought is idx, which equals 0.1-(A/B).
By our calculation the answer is -0.891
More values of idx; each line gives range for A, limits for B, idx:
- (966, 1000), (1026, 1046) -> -0.903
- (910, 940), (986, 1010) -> -0.896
